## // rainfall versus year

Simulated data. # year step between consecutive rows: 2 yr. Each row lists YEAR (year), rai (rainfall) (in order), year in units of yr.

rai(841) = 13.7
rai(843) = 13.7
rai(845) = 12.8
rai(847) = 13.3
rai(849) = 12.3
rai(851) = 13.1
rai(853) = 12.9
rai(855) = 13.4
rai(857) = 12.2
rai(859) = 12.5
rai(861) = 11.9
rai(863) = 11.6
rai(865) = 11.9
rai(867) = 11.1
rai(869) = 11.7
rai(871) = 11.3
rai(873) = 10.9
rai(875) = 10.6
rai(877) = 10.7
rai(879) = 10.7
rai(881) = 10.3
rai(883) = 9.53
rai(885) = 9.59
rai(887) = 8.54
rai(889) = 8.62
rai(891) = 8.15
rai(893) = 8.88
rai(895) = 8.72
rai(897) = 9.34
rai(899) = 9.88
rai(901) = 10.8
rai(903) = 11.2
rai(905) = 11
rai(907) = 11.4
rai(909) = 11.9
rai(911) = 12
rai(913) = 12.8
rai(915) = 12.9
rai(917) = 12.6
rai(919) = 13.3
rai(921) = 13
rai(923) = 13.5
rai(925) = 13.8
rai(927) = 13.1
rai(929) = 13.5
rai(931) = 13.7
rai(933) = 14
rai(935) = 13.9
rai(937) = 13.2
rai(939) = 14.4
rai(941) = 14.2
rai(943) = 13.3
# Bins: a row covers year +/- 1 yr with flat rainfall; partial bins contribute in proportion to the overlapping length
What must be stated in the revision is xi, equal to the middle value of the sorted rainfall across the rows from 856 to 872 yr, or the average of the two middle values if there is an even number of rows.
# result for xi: 11.8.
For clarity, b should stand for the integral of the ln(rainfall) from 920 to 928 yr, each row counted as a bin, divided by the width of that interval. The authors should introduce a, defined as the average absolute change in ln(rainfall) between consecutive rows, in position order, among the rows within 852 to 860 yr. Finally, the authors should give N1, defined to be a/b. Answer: 0.020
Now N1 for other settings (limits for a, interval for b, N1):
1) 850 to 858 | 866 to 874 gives 0.020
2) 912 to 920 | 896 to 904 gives 0.012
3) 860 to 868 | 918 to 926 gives 0.015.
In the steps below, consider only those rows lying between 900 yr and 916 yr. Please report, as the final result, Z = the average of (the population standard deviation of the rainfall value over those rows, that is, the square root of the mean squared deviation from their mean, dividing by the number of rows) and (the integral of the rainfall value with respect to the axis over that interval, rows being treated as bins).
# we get 94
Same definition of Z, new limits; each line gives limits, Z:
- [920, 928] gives 54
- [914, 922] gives 52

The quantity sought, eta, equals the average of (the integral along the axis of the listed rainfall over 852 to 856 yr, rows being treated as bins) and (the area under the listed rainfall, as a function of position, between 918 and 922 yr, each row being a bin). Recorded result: 53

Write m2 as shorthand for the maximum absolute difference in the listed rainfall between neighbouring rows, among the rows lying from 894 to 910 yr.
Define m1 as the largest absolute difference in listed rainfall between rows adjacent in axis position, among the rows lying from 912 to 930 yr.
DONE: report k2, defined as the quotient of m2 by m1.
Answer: 1.31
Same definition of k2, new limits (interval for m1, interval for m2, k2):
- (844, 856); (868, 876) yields 0.40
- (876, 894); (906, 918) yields 0.76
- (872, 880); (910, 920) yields 2.67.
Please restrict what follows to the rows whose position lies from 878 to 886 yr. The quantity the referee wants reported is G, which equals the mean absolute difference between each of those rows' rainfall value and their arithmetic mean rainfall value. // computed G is 0.47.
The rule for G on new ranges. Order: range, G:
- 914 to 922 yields 0.20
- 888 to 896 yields 0.22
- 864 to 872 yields 0.30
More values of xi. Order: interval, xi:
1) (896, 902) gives 9.9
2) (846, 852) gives 13.1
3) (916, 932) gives 13.4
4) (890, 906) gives 9.6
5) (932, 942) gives 14.0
